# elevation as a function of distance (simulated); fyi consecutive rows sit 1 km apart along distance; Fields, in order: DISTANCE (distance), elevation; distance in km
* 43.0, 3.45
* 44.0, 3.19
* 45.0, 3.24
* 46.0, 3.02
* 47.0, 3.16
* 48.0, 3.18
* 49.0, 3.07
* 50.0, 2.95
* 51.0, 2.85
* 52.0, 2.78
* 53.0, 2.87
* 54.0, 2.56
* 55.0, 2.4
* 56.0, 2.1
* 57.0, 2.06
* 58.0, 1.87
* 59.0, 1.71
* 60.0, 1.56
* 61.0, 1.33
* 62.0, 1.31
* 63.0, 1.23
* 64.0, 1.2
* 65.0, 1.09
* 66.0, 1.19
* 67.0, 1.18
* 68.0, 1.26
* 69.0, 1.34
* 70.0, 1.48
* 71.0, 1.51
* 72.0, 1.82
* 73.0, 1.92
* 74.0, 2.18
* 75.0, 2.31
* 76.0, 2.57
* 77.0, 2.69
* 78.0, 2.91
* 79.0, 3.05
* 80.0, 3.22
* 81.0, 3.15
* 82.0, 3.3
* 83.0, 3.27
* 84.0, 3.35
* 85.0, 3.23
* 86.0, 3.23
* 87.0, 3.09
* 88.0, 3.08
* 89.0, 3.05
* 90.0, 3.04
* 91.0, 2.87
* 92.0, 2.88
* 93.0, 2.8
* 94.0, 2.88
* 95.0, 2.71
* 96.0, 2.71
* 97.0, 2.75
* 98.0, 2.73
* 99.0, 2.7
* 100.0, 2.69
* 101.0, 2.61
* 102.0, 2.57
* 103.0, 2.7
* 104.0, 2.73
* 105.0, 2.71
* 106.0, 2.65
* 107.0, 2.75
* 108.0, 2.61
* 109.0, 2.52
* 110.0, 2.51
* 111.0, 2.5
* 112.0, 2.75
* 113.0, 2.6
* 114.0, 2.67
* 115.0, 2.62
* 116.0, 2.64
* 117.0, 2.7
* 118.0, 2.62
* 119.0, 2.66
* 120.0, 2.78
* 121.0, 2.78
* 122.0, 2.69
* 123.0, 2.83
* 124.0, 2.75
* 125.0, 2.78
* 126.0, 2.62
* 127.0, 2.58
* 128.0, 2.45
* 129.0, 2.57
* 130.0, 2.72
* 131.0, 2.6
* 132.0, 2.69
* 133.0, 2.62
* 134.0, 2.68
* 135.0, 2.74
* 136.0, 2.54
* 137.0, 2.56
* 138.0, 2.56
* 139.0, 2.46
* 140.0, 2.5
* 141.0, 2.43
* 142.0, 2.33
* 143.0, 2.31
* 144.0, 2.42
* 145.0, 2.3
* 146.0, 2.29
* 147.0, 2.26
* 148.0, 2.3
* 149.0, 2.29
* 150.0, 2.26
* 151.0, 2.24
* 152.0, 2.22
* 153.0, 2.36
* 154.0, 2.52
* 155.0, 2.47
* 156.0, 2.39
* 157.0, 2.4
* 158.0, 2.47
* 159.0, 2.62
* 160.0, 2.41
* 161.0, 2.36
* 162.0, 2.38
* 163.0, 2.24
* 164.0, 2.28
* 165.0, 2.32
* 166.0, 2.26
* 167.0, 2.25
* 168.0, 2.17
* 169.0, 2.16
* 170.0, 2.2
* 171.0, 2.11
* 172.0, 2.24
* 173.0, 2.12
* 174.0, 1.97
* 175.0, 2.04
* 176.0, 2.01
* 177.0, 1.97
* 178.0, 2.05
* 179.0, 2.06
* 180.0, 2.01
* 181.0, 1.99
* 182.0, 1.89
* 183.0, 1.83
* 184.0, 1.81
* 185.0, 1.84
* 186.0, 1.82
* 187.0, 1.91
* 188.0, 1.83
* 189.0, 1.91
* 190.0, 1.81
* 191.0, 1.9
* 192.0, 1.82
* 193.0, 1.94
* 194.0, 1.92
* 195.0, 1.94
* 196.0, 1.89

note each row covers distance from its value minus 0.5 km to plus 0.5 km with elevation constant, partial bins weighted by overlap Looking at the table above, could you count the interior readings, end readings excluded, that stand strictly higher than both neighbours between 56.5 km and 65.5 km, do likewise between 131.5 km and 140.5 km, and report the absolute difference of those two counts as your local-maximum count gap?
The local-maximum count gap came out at 1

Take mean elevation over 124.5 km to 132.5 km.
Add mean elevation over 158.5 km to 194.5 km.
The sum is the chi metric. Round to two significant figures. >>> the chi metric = 4.7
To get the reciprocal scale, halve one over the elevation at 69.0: 0.37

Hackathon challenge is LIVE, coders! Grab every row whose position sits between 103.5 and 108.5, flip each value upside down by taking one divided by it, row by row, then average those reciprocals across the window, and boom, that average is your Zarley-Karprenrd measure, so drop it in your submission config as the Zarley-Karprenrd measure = 0.37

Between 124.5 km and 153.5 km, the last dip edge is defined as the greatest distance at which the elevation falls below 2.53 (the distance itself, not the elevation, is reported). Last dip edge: 153.0 km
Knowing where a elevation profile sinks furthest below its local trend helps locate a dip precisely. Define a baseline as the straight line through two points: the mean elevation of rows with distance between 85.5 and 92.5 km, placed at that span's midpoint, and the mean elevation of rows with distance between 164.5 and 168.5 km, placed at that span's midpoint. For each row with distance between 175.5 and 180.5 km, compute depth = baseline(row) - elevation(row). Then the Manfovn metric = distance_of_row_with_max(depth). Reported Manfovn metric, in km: 177.0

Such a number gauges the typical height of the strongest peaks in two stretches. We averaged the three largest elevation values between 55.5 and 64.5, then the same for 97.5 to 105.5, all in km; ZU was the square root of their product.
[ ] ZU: 2.34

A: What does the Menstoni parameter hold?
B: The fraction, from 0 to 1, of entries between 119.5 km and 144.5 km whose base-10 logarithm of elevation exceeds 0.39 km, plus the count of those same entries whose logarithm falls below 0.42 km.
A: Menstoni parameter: 16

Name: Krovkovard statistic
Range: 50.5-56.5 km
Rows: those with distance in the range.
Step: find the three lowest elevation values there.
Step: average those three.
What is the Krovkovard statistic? 2.4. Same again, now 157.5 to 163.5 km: 2.3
